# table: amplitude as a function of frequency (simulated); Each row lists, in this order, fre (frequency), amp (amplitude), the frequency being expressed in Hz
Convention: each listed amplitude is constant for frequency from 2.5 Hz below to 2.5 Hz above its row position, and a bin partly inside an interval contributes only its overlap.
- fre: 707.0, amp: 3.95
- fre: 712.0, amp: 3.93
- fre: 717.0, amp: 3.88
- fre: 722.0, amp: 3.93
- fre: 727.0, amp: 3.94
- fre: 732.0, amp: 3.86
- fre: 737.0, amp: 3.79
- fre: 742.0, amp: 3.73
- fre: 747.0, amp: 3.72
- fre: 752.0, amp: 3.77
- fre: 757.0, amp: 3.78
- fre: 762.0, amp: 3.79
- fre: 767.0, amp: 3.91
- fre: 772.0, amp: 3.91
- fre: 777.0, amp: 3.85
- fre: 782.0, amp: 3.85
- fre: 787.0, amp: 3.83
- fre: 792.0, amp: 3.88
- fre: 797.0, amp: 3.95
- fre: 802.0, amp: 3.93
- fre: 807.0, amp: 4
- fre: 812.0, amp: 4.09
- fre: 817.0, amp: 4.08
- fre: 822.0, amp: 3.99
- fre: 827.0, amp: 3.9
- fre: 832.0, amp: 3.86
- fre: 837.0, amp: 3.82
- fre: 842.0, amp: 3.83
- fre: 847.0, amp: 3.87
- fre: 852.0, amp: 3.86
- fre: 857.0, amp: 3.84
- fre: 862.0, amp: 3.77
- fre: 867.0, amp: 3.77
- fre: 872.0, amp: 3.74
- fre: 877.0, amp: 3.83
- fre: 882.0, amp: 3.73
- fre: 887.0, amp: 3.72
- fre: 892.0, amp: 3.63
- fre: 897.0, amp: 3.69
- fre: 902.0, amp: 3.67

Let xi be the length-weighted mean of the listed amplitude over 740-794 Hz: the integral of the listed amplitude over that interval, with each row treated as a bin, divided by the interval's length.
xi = 3.82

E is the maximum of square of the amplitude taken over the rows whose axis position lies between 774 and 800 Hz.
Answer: 15.6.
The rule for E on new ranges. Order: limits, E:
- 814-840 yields 16.6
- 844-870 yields 15.0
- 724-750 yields 15.5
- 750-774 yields 15.3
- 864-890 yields 14.7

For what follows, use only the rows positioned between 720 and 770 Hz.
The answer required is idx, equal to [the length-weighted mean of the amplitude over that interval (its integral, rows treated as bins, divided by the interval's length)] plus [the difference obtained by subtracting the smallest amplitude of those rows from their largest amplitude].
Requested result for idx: 4.04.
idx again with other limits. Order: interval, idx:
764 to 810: 4.07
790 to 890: 4.24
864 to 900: 3.93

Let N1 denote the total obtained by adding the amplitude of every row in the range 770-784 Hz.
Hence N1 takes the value 11.6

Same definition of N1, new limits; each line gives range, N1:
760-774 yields 11.6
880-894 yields 11.1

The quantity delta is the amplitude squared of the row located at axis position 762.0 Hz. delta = 14.4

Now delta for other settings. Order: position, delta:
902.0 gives 13.5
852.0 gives 14.9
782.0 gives 14.8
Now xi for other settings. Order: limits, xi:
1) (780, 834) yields 3.94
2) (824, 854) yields 3.86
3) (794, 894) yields 3.86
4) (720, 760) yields 3.81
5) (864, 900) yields 3.73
